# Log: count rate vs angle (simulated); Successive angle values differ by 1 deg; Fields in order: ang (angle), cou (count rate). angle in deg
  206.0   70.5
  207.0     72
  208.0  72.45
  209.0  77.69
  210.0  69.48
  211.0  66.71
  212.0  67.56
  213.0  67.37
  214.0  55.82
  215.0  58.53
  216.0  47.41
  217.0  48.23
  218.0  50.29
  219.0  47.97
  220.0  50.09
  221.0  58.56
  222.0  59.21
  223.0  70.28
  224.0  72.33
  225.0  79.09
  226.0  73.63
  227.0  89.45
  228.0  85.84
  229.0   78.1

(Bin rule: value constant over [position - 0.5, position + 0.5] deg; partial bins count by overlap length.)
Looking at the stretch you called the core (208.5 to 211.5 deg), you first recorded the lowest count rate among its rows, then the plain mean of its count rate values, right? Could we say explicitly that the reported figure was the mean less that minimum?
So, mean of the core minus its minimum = 5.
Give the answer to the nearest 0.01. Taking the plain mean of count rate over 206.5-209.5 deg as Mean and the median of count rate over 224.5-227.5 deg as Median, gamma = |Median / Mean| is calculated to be 1.07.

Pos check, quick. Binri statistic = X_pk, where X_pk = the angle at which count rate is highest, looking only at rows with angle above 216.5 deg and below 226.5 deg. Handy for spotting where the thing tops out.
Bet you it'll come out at 225.0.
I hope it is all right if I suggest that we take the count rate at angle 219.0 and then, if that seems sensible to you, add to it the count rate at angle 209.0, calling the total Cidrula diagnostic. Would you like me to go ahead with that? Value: 126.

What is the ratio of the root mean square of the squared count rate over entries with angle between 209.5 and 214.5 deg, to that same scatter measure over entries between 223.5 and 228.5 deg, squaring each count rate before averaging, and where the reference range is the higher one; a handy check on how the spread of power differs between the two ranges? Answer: 0.7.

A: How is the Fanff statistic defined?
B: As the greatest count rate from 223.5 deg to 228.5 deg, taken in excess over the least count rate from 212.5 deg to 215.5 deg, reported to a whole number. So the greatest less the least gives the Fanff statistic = 34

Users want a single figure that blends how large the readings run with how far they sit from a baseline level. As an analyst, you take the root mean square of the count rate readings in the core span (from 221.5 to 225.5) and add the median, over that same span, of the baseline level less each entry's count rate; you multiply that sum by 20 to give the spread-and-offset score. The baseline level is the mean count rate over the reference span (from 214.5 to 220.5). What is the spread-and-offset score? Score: 994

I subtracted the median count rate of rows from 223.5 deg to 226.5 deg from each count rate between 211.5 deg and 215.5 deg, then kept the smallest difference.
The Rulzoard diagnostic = -18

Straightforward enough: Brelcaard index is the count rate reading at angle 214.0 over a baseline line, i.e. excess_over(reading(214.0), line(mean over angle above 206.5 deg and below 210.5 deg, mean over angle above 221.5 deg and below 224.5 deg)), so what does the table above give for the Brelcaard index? -15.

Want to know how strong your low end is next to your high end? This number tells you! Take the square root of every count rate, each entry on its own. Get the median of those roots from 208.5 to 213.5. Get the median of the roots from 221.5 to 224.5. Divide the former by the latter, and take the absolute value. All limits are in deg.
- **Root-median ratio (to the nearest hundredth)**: 0.98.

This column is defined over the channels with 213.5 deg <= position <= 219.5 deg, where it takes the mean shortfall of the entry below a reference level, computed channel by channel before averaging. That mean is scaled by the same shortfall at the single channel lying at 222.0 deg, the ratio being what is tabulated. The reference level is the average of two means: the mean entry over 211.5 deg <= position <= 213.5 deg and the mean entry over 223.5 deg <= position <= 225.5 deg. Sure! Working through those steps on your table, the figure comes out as 1.6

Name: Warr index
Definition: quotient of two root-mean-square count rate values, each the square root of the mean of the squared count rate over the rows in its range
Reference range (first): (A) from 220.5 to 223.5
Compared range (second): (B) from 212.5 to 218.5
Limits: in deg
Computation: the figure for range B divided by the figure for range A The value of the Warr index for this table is 0.88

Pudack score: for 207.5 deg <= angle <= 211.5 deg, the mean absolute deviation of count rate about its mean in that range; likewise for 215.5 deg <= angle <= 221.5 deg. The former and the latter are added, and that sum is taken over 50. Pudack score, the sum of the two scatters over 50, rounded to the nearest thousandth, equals 0.124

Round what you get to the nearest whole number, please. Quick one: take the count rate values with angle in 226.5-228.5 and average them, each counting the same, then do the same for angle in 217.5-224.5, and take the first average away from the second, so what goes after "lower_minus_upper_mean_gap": -29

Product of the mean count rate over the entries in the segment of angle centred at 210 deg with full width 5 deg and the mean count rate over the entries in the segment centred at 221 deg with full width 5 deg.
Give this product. 4050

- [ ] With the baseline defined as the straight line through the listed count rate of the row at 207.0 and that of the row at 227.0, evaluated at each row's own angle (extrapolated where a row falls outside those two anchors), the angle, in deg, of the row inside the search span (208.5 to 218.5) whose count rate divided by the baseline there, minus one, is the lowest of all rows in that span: 216.0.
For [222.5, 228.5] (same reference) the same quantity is 223.0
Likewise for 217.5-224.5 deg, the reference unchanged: 219.0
